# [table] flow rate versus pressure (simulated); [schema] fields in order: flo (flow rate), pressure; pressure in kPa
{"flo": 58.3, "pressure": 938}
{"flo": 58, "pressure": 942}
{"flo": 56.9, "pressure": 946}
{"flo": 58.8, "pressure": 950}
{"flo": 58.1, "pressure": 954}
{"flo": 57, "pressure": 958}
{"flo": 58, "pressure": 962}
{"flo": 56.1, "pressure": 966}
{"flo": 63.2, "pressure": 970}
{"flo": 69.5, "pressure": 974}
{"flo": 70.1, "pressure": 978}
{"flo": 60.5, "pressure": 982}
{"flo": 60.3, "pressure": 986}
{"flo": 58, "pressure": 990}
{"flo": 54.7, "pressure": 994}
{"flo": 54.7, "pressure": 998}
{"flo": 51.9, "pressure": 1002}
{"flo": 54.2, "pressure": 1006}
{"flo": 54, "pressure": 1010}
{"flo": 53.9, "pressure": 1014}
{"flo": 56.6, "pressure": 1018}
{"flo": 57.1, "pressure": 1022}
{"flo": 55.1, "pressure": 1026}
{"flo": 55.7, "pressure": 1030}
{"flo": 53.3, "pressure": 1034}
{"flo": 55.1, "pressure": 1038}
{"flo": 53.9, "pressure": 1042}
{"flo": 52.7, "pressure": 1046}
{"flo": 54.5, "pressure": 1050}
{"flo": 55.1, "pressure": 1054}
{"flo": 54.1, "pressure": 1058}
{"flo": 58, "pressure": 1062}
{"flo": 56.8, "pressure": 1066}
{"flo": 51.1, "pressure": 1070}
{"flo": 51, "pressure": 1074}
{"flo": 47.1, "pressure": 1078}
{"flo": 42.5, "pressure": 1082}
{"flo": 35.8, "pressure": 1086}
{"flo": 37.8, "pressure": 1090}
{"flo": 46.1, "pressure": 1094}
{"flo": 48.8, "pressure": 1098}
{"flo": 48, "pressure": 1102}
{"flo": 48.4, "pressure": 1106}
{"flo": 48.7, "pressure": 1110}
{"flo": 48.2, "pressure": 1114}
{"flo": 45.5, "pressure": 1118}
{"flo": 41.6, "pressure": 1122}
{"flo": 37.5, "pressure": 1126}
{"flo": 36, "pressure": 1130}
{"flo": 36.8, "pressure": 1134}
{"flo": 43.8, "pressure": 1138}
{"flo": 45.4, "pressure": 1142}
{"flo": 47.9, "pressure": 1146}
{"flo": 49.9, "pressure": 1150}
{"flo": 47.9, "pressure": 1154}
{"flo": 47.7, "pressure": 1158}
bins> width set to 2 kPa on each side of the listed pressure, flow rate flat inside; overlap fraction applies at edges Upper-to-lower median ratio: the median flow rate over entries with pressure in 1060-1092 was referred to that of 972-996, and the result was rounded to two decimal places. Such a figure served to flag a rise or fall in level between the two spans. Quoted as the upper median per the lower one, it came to 0.81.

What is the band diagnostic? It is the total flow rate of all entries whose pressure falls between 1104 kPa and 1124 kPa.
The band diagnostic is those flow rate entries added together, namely 232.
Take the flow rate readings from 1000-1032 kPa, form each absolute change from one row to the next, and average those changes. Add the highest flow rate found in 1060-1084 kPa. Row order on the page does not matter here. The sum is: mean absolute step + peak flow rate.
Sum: 59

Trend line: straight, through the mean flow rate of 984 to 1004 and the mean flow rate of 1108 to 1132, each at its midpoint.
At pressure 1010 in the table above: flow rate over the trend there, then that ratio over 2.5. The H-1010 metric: 0.40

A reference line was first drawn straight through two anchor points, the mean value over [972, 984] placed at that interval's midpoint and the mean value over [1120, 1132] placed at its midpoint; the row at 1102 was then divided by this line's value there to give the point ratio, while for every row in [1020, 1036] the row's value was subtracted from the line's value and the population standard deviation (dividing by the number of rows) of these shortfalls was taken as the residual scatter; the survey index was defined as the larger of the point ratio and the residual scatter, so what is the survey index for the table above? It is 1.12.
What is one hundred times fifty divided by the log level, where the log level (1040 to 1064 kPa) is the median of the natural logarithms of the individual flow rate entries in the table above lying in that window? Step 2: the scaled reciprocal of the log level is 1252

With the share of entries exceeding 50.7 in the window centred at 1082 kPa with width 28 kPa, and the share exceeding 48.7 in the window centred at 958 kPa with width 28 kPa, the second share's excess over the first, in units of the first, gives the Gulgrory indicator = 2.50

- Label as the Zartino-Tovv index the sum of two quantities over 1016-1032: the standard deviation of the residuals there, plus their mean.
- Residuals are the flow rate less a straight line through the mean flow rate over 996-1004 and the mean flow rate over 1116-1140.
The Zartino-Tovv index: 5.9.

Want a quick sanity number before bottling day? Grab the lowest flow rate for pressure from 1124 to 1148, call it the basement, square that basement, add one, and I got 1297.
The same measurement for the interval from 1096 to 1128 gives 1407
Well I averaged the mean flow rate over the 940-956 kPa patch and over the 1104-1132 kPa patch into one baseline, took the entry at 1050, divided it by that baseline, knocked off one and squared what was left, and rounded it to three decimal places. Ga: 0.005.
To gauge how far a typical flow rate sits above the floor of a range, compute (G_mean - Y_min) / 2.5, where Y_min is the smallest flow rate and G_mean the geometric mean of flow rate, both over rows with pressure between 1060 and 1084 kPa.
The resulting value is 3.3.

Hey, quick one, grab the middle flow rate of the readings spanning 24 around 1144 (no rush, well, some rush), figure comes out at 47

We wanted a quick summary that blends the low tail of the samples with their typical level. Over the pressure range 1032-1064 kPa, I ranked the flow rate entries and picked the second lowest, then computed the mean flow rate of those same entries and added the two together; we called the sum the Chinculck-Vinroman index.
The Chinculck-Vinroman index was 108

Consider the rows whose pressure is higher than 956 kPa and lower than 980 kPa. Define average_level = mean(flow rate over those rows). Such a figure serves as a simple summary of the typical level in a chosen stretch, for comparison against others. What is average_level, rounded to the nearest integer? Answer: 62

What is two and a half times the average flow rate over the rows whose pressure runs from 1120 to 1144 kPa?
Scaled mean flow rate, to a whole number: 100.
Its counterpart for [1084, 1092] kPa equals 92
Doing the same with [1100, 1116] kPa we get 121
